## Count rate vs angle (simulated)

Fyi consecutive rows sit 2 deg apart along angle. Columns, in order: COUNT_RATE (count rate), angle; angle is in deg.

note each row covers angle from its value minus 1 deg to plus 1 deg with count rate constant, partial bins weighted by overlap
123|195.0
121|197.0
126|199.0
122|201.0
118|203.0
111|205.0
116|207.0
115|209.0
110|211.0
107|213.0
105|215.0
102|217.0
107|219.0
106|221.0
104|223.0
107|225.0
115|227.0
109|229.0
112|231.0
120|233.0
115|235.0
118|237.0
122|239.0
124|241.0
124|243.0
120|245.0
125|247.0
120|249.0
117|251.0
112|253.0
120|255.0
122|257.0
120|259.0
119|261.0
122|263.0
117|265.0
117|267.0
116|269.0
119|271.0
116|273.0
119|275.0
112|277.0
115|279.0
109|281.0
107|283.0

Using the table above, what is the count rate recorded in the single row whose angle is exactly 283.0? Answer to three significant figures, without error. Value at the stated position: 107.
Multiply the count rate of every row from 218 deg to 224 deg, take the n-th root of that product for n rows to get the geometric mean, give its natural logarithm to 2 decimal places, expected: 4.66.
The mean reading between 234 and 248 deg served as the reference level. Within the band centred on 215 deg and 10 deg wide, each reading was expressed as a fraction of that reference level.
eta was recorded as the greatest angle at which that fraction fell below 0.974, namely 219.0 deg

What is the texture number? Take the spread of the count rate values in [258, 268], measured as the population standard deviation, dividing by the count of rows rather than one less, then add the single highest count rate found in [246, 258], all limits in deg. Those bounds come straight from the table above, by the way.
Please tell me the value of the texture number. 126.9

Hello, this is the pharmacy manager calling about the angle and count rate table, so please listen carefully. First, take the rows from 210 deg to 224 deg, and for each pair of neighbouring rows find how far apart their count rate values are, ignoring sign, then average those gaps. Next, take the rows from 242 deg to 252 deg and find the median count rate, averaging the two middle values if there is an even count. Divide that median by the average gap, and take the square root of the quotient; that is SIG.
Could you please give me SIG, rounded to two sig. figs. 6.7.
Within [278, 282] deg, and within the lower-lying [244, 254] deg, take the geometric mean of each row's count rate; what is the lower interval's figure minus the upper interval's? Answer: 7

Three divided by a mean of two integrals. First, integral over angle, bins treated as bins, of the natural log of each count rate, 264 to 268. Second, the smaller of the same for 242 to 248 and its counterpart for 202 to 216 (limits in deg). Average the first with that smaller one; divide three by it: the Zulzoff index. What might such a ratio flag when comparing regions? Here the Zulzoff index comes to 0.13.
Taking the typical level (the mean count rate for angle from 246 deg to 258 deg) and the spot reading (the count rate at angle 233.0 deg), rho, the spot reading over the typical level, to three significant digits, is 1.01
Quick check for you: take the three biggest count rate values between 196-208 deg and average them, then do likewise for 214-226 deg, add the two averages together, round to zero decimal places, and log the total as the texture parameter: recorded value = 230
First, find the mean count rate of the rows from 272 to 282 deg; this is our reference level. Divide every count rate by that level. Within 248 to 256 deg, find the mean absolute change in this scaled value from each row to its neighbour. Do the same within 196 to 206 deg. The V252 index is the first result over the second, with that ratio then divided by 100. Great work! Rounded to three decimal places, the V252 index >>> 0.011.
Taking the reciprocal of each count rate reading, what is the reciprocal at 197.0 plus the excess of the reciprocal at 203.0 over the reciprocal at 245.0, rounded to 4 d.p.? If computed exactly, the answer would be 0.0084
